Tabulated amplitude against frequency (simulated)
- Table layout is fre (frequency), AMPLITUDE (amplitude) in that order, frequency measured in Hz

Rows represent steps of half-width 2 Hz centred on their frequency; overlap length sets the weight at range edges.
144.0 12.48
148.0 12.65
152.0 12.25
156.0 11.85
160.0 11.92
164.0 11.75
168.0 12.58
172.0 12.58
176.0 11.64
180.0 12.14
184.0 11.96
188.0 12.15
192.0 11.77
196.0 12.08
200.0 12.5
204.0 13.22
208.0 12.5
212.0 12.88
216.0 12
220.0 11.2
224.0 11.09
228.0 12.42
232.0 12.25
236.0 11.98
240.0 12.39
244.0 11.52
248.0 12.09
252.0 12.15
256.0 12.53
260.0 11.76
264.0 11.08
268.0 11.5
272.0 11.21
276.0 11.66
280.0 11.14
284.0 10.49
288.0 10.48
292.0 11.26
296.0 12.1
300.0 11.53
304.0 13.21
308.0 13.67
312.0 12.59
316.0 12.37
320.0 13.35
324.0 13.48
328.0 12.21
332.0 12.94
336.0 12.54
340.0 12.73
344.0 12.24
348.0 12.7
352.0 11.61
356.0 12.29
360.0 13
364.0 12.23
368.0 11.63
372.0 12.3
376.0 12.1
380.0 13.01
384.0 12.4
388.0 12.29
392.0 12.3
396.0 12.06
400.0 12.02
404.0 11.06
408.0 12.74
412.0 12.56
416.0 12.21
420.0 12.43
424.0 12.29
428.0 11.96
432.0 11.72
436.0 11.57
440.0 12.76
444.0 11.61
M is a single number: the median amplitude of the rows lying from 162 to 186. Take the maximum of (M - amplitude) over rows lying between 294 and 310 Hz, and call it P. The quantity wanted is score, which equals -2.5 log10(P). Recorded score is 0.7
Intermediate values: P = 0.5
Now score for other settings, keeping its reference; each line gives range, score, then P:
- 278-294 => -0.5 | 1.6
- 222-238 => 0.0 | 1.0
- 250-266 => 0.0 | 1.0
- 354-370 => 0.9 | 0.4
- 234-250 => 0.7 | 0.5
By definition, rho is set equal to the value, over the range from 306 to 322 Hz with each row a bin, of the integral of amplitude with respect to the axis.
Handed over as 208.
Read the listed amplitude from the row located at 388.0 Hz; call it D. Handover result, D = 12.29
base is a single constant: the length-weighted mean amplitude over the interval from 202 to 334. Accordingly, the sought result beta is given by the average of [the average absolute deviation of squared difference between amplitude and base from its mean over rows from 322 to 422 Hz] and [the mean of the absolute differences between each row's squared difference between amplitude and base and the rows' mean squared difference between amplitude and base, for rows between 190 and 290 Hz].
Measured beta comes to 0.430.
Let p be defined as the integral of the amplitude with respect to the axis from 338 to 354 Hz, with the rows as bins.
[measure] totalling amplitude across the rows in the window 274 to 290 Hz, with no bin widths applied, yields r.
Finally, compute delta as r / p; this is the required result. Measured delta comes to 0.222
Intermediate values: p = 197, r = 44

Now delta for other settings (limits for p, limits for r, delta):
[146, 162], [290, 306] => 0.247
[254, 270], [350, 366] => 0.262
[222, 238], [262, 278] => 0.238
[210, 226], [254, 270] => 0.248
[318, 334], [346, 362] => 0.239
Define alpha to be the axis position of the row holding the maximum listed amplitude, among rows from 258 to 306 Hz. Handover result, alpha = 304.0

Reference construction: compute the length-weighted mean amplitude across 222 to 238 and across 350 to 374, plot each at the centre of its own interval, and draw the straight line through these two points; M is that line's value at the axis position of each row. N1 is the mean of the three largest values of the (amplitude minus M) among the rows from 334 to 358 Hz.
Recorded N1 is 0.52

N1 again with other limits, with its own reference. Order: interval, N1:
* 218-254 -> 0.41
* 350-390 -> 0.60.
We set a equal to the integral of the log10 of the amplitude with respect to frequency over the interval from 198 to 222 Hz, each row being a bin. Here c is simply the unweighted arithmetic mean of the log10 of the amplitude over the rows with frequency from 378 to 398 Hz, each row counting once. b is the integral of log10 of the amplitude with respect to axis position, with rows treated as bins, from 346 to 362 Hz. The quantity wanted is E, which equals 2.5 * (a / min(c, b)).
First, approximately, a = 26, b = 17.5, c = 1.09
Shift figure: 60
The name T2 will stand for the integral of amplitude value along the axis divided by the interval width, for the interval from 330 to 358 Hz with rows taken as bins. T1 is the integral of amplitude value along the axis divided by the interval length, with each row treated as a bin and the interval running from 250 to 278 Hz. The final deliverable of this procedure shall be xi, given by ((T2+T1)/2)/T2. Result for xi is 0.970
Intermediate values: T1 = 11.7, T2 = 12.4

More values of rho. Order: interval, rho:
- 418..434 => 194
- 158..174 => 195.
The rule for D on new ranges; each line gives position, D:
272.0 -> 11.21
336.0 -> 12.54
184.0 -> 11.96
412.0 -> 12.56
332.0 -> 12.94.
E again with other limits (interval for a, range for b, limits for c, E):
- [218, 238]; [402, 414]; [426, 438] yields 50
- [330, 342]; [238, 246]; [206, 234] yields 31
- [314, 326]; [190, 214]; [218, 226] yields 32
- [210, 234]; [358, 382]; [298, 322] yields 58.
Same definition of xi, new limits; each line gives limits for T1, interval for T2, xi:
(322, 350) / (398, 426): 1.021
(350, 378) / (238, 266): 1.010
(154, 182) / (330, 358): 0.985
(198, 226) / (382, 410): 1.003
